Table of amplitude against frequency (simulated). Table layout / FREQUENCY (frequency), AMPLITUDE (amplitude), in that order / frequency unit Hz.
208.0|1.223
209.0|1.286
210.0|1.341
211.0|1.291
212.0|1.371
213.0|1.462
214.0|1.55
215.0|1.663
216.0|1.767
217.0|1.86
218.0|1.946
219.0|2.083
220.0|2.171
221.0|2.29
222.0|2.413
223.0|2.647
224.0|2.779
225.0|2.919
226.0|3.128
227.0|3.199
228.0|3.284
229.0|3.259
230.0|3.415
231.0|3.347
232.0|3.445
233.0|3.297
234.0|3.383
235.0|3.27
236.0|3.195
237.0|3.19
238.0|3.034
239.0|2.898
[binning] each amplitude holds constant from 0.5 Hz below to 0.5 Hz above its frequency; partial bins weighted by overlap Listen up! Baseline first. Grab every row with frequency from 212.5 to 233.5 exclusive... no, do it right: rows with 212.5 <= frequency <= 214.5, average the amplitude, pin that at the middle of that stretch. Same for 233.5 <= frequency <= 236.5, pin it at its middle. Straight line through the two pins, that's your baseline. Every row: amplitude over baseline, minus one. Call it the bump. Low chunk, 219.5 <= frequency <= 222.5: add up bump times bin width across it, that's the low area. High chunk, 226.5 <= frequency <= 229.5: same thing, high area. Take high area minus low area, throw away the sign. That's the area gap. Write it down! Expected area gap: 0.37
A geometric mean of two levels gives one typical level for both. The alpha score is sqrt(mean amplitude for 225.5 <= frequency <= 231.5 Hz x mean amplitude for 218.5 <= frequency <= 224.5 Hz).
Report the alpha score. 2.8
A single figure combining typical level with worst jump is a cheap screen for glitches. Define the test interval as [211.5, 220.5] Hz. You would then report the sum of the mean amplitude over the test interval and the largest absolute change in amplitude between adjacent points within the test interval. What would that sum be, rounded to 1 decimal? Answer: 1.9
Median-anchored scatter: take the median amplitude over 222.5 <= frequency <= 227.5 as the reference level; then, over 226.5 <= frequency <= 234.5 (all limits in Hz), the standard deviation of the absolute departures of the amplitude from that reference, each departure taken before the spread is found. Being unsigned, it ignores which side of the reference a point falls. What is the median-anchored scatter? 0.08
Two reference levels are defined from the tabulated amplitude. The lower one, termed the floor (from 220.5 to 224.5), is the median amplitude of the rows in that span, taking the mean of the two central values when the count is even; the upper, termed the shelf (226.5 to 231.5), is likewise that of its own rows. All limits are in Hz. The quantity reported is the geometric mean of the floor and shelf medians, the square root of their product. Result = 2.9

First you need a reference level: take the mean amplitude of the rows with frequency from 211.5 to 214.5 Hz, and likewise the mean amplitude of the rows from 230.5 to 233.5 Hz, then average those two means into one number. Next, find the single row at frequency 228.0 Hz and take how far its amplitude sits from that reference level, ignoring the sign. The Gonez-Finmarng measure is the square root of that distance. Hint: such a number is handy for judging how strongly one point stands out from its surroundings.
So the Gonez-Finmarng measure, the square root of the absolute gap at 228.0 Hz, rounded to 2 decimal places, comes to 0.93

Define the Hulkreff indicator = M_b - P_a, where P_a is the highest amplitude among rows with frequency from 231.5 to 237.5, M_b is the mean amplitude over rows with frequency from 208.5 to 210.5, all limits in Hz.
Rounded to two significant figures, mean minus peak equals -2.1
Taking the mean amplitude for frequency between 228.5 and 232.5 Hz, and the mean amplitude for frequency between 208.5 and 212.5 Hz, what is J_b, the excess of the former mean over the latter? 2.0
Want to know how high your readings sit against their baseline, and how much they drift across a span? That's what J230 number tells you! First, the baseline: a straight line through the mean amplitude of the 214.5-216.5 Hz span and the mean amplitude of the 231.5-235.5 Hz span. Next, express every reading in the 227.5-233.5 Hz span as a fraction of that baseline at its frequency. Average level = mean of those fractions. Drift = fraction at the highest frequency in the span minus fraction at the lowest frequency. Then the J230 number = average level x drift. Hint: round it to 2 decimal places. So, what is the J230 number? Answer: -0.17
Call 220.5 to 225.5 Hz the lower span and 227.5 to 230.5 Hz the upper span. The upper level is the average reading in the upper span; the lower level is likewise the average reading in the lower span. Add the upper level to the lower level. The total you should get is 5.9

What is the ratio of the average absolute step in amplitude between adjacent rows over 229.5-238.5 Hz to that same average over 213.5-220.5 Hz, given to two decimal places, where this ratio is 0.90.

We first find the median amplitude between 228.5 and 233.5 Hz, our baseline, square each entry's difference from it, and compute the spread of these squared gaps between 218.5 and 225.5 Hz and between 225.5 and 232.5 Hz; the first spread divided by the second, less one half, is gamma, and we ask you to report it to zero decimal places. 32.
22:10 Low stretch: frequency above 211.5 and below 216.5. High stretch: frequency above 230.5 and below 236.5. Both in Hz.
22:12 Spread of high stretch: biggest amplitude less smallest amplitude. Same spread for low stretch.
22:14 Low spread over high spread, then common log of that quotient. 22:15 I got 0.20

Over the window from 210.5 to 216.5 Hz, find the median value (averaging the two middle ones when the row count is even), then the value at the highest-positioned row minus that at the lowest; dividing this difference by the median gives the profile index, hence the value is 0.32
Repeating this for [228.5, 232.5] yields 0.06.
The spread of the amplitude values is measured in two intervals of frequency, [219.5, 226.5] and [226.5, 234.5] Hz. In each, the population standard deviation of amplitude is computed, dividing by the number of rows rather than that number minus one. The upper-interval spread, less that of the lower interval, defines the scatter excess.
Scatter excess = -0.24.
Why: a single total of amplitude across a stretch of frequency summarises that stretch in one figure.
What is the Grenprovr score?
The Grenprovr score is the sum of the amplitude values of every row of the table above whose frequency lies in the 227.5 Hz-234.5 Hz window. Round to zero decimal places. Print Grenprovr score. 23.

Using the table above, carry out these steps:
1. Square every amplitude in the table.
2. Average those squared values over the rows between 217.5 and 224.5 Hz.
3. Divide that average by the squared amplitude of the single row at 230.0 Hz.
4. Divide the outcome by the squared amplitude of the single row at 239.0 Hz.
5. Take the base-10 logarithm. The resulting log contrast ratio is -1.2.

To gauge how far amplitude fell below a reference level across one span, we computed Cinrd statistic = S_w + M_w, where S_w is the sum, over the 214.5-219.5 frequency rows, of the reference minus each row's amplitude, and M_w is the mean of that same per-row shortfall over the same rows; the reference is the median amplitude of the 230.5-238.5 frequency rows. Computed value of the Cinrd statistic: 9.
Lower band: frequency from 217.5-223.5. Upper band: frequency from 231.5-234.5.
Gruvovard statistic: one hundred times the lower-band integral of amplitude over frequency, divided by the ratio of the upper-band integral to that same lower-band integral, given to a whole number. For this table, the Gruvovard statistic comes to 1813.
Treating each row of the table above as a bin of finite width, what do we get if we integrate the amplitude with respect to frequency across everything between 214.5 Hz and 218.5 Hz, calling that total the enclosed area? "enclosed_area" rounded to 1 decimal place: 7.2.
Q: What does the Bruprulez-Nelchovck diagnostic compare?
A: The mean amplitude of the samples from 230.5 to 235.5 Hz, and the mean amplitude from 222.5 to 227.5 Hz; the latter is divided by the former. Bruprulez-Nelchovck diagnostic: 0.88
